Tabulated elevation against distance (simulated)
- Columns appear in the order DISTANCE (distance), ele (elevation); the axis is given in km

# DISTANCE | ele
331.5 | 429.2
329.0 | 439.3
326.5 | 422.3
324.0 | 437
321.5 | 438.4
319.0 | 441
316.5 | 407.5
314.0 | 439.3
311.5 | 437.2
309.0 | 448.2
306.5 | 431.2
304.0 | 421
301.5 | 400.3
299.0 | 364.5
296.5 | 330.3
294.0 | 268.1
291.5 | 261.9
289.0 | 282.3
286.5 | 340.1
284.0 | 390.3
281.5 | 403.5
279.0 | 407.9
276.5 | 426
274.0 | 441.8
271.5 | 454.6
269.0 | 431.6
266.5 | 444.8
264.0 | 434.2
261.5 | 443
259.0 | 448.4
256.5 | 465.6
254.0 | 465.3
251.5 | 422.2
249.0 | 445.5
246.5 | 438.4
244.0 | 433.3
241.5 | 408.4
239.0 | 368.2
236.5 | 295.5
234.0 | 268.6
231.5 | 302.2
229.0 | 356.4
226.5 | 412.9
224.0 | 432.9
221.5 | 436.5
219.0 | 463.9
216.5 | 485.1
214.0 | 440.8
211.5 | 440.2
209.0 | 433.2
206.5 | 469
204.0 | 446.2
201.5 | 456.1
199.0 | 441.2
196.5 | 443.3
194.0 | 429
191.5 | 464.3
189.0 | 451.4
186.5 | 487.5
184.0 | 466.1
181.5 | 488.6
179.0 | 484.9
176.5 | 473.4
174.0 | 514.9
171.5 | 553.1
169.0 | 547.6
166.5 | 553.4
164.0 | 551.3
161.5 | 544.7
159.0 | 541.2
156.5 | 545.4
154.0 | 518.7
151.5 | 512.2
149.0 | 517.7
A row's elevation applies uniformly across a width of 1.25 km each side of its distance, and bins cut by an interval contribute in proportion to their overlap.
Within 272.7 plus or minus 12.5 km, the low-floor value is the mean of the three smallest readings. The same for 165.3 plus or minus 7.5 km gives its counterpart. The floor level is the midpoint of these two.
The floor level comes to 473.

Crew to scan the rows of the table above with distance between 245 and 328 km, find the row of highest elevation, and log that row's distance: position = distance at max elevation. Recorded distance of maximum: 256.5 km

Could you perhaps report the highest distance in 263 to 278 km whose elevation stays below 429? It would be 276.5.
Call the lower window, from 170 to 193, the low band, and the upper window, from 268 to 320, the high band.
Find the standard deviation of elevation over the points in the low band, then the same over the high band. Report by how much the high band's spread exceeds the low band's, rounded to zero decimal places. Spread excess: 30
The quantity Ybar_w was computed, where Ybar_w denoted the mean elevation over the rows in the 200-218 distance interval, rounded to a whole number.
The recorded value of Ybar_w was 453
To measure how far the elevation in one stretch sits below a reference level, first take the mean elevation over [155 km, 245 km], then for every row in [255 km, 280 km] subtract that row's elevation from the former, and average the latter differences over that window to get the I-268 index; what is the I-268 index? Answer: 14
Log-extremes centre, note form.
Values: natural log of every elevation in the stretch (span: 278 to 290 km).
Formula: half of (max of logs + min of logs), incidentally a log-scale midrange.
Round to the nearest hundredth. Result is 5.83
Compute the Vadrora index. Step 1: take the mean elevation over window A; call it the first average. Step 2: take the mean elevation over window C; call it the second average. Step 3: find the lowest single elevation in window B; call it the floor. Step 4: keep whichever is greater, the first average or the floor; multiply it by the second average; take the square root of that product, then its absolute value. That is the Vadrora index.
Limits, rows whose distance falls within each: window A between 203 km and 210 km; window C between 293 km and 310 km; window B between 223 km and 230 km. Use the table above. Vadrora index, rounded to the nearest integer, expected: 414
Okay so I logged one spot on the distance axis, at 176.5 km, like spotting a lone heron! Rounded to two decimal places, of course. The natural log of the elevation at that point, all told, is 6.16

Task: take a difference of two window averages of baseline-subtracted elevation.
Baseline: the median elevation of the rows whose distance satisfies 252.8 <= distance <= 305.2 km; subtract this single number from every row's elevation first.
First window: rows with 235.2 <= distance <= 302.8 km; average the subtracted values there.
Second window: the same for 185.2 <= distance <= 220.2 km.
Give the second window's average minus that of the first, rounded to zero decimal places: 57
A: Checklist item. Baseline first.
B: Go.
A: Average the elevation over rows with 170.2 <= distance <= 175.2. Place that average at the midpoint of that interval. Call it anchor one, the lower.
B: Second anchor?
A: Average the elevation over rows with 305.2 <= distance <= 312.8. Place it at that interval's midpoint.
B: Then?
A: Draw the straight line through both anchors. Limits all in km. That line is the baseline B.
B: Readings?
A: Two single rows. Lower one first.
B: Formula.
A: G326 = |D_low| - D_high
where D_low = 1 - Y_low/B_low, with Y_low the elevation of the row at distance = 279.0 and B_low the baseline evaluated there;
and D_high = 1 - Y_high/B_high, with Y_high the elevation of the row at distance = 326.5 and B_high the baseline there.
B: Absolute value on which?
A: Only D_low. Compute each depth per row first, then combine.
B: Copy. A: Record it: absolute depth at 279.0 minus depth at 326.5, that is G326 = 0.10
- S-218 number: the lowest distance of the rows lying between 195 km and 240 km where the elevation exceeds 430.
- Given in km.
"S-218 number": 196.5 km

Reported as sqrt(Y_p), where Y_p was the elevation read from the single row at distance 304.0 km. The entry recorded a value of 20.5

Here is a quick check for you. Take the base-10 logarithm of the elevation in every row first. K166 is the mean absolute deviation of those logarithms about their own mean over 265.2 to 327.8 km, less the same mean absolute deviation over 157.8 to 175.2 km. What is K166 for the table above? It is 0.046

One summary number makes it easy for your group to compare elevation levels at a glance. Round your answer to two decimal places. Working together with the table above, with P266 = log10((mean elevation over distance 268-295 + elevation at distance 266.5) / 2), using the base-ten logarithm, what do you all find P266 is 2.61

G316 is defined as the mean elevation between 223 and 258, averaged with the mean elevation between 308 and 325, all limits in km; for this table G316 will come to 415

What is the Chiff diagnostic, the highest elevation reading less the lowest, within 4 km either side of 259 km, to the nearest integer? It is 23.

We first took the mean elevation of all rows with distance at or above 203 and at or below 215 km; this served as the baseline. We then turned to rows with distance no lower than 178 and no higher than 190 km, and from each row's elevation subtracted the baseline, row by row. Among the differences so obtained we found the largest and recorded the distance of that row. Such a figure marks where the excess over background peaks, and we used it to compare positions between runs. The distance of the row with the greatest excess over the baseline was 181.5 km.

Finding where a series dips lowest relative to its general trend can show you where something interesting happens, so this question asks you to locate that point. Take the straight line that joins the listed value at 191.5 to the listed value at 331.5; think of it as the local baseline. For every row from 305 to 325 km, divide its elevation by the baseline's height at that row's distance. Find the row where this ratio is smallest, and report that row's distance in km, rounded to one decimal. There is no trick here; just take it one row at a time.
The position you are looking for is 316.5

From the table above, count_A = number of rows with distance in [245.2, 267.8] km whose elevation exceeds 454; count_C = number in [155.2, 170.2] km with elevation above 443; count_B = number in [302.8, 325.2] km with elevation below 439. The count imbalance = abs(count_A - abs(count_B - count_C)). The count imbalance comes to 2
